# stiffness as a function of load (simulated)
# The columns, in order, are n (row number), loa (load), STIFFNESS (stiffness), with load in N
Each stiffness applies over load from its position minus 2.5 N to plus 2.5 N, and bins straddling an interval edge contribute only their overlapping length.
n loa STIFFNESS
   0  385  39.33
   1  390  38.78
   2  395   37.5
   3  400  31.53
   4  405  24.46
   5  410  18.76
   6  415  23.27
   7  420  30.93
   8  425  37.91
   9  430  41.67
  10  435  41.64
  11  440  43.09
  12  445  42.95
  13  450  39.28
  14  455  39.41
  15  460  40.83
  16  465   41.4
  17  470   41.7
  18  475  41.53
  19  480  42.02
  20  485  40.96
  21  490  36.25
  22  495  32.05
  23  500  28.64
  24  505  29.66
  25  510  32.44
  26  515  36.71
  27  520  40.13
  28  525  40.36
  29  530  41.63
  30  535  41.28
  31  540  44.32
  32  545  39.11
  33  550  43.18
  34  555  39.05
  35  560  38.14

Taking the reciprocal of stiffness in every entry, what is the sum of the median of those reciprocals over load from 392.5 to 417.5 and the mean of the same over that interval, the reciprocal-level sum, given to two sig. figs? 0.080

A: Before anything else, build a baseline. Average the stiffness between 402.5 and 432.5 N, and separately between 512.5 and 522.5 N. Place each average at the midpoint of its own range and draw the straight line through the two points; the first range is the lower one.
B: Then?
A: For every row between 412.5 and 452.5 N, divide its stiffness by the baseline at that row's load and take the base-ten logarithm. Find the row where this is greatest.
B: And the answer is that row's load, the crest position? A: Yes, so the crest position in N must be 440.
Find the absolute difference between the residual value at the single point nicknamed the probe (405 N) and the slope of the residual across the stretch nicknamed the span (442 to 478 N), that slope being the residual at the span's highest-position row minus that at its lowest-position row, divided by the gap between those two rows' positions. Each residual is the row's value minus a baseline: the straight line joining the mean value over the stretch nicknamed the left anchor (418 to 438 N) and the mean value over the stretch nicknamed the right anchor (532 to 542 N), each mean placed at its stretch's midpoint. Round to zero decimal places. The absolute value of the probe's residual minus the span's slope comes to 13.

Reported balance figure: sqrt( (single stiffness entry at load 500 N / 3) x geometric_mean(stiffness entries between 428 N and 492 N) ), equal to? 19.8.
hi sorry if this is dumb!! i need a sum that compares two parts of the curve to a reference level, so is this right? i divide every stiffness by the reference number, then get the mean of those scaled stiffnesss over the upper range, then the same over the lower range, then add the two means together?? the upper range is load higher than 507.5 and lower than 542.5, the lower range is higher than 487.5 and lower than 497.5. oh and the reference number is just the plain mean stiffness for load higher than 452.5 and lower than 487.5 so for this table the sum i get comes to 1.79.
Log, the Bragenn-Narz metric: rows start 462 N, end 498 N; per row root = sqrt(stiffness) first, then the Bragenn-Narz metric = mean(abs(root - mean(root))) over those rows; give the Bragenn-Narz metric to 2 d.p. 0.25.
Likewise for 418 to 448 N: 0.29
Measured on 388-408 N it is 0.45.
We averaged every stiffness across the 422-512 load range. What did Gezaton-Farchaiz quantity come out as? 38.5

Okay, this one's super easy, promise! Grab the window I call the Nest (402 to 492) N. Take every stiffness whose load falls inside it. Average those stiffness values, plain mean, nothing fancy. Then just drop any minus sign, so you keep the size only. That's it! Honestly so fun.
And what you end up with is 37.1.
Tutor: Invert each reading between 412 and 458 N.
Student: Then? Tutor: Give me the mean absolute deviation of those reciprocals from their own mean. 0.005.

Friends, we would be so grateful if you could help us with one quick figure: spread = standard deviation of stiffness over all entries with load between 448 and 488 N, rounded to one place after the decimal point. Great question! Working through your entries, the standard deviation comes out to 1.0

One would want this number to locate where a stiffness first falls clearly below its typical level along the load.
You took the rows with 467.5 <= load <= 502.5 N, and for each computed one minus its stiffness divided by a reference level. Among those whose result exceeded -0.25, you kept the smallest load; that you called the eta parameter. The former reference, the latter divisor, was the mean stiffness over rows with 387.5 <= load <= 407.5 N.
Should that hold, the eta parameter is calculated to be 485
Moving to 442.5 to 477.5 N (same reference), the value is 450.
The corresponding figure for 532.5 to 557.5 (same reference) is 535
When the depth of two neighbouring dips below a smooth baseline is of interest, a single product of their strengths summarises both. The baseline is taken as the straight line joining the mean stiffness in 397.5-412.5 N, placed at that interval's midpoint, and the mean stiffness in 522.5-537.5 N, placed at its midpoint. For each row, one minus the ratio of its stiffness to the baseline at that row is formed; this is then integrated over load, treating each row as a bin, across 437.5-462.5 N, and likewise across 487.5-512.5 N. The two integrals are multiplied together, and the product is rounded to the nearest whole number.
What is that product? -31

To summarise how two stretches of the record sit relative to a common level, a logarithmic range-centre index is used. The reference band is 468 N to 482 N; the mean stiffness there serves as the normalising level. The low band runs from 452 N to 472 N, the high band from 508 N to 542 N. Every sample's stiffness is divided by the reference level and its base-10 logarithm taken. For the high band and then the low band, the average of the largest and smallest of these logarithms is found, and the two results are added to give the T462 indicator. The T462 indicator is -0.05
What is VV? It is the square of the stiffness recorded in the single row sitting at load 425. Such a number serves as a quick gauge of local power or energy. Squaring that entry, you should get 1437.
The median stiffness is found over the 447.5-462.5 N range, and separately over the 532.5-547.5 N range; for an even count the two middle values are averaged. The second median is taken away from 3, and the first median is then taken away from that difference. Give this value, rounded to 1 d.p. -77.7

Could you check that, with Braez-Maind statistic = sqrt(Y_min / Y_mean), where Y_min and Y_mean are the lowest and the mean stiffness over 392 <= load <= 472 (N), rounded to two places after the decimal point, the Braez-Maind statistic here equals 0.72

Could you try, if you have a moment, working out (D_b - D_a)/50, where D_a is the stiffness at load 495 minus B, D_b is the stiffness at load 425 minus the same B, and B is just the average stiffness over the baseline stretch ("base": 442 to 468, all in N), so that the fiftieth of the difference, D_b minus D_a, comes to 0.12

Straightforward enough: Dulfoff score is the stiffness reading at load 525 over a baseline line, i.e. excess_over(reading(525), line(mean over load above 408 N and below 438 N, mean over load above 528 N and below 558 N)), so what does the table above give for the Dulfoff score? 0.3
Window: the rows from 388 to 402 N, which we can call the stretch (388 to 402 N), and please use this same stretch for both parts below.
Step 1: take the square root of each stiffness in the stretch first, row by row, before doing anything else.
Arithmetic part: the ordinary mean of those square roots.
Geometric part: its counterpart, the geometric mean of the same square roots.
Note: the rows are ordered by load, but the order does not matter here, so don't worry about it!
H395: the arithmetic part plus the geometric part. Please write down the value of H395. 12.0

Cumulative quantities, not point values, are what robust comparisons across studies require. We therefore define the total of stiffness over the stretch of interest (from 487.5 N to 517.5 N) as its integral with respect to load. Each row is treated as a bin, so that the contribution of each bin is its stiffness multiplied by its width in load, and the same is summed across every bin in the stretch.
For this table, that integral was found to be 979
